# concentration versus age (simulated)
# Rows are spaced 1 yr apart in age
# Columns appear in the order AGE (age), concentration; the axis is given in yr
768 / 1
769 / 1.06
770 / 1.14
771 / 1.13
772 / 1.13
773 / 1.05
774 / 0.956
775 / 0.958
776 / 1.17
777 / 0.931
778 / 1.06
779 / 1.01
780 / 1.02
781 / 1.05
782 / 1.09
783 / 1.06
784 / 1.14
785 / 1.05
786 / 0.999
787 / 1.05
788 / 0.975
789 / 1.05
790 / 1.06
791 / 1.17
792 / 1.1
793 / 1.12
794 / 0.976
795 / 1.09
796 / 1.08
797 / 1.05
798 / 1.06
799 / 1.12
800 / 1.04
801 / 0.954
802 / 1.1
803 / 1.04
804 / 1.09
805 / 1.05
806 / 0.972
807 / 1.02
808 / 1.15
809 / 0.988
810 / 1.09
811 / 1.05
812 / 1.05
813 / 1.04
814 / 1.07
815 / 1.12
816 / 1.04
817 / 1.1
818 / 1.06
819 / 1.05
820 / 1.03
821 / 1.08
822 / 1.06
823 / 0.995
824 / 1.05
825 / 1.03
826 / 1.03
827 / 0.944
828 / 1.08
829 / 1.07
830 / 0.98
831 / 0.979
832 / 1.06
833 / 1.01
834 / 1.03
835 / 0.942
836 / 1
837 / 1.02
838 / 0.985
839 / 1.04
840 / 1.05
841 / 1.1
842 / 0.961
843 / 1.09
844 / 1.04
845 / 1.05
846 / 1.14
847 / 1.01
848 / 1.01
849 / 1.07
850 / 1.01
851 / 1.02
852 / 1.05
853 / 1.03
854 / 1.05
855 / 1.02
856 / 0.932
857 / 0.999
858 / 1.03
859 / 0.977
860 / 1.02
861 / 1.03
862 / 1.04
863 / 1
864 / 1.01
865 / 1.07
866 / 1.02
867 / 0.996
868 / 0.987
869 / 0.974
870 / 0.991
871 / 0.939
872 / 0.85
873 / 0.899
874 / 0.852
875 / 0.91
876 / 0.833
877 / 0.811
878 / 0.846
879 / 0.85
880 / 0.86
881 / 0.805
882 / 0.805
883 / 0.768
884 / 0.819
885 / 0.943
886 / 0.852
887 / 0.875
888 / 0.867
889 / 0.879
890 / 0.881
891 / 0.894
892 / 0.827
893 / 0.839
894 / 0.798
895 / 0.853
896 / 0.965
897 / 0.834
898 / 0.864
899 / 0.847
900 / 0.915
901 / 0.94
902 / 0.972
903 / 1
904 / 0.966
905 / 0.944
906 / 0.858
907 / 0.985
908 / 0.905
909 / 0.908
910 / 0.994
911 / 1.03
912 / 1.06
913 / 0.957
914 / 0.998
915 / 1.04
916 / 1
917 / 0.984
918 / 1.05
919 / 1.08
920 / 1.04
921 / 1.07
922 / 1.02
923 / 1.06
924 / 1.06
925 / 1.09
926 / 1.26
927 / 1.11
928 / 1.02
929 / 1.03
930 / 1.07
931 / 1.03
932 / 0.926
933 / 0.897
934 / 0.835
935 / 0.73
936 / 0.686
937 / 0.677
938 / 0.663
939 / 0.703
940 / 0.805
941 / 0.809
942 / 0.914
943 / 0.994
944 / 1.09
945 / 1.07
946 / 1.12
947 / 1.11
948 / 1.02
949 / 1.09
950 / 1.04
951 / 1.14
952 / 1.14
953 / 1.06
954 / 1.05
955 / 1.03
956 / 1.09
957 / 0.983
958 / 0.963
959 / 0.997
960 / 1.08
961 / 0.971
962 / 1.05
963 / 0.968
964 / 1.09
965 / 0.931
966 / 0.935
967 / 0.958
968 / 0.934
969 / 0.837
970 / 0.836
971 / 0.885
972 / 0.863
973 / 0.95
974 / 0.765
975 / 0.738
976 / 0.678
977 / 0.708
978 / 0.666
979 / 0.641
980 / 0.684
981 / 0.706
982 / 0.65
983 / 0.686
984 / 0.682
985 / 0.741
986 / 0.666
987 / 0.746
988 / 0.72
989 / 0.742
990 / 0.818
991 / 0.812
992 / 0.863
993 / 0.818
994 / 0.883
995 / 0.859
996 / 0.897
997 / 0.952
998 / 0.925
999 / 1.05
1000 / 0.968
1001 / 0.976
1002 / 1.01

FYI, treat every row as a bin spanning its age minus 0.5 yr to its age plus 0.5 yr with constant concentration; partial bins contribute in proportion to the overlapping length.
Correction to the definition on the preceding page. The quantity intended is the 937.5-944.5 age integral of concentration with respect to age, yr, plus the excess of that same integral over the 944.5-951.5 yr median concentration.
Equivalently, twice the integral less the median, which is 10.9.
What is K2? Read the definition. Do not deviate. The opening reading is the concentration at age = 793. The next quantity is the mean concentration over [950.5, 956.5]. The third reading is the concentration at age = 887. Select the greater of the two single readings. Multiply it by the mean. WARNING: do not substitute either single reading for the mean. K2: 1.2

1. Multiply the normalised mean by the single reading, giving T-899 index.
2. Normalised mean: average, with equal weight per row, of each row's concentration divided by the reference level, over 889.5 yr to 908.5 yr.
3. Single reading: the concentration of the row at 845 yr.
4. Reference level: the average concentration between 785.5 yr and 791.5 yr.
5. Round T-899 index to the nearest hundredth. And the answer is 0.90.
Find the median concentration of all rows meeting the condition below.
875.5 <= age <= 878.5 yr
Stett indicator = 0.83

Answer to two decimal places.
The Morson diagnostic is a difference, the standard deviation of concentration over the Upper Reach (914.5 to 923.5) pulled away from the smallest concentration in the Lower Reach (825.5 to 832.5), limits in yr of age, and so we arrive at 0.91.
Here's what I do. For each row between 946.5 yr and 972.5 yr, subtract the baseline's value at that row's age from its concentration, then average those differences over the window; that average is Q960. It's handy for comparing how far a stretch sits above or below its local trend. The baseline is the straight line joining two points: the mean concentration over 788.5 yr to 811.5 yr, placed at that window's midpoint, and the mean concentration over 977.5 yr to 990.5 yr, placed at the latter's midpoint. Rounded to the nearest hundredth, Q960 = 0.25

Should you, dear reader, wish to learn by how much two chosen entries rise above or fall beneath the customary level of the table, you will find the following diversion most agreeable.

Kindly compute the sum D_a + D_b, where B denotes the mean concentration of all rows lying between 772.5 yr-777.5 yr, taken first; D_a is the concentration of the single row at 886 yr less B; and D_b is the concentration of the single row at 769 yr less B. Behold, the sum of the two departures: -0.11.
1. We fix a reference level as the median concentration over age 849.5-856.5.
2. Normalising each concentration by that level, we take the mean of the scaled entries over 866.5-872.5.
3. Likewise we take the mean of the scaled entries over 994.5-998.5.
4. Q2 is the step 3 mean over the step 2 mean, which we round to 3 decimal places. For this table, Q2 0.950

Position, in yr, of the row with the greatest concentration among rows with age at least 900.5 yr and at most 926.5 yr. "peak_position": 926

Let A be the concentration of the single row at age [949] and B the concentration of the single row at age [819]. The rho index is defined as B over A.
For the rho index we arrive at 0.96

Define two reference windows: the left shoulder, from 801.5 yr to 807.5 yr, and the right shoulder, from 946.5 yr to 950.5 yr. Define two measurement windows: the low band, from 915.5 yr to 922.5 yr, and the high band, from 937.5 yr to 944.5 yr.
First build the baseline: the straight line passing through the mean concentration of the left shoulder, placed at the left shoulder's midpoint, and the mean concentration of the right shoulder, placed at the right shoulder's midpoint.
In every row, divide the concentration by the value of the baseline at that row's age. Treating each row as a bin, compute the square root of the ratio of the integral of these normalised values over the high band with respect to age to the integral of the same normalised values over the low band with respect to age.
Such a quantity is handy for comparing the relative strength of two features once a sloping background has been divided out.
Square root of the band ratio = 0.91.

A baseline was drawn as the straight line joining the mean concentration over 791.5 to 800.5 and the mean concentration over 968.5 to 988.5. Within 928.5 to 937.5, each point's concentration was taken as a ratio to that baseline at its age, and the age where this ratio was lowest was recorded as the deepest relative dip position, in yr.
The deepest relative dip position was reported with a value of 937 yr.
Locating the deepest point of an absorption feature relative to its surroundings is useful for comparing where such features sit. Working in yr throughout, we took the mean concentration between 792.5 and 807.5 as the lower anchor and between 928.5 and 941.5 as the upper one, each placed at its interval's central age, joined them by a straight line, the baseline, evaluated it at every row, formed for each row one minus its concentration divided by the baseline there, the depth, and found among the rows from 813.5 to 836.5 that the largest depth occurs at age 827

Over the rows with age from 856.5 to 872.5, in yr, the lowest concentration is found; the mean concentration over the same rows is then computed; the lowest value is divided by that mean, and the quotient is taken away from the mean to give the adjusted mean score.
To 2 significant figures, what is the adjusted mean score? 0.14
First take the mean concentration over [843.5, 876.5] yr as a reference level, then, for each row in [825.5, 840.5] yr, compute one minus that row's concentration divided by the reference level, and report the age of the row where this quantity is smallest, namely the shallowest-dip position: 828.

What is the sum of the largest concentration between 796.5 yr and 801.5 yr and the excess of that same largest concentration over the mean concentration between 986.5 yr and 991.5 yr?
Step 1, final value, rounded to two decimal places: 1.47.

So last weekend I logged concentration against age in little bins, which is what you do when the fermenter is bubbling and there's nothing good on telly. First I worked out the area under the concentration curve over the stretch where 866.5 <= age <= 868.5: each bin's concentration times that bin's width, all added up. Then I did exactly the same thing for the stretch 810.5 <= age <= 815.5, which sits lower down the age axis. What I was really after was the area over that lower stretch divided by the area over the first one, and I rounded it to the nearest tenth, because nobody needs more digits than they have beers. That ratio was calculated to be 2.7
